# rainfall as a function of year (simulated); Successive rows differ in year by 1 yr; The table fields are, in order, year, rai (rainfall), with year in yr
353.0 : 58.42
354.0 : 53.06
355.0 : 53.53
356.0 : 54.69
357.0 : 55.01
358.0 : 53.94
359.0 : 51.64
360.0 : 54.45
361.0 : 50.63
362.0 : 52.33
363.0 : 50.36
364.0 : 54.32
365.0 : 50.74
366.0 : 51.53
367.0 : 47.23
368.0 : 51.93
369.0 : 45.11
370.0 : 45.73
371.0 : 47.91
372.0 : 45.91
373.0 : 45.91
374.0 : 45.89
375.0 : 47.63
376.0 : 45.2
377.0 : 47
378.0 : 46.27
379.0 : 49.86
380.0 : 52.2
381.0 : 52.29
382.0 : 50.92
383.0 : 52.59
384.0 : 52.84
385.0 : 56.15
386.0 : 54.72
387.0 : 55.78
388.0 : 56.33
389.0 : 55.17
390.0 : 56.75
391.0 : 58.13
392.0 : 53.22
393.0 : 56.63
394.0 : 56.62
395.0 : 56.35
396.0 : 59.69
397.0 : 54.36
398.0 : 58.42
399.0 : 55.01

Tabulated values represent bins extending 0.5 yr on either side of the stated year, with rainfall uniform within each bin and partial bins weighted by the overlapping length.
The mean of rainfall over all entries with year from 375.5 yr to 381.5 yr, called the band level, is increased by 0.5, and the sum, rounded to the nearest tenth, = 49.3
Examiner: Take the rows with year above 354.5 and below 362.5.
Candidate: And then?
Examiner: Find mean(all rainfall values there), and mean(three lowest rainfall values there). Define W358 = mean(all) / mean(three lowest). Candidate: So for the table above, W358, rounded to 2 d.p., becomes 1.03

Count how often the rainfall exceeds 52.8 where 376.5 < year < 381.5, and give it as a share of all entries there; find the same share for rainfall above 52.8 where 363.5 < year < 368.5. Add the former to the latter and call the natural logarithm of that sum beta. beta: -1.6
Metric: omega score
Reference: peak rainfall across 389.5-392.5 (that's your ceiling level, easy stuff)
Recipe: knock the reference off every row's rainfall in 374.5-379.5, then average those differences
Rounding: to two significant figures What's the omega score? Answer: -11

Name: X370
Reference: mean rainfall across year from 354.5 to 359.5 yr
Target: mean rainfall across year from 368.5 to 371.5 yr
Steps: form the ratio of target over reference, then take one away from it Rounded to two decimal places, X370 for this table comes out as -0.14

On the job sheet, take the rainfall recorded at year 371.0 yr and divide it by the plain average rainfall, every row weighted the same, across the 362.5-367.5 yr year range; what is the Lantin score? 0.94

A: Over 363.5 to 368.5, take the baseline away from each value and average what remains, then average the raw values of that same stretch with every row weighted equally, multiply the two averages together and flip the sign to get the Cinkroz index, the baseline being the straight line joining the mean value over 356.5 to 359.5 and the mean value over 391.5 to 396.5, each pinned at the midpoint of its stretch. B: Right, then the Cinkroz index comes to 156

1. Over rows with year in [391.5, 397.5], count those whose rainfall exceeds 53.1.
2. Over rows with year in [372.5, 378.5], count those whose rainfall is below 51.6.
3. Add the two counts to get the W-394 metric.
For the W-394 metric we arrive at 12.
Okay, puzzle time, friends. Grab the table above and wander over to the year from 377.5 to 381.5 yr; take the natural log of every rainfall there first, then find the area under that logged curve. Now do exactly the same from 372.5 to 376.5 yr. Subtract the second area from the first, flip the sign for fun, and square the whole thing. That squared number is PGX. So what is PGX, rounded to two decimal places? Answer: 0.11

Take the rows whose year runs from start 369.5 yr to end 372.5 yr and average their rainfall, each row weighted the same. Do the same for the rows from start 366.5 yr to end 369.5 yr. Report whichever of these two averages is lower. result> 46.5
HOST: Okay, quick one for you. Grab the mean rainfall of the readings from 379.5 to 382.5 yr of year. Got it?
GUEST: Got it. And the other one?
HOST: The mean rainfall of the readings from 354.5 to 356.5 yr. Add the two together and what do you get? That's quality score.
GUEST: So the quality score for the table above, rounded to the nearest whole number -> 106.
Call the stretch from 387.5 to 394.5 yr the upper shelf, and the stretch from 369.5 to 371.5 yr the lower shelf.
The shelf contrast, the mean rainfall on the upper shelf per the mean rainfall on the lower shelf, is 1.20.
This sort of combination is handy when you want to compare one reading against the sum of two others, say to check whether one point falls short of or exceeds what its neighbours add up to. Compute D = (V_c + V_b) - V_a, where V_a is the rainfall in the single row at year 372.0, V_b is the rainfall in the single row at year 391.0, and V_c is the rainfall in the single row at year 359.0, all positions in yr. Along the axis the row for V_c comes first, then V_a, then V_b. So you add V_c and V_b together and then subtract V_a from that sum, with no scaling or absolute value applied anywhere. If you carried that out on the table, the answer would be 64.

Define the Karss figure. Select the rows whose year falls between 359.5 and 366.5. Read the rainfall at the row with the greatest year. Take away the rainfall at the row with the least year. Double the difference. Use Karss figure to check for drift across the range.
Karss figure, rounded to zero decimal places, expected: -6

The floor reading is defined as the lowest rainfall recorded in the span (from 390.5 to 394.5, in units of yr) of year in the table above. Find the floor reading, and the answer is 53.22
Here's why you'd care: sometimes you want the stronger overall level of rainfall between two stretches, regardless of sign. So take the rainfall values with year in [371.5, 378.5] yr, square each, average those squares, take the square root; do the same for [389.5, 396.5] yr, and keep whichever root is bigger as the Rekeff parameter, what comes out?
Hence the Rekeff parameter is 56.8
